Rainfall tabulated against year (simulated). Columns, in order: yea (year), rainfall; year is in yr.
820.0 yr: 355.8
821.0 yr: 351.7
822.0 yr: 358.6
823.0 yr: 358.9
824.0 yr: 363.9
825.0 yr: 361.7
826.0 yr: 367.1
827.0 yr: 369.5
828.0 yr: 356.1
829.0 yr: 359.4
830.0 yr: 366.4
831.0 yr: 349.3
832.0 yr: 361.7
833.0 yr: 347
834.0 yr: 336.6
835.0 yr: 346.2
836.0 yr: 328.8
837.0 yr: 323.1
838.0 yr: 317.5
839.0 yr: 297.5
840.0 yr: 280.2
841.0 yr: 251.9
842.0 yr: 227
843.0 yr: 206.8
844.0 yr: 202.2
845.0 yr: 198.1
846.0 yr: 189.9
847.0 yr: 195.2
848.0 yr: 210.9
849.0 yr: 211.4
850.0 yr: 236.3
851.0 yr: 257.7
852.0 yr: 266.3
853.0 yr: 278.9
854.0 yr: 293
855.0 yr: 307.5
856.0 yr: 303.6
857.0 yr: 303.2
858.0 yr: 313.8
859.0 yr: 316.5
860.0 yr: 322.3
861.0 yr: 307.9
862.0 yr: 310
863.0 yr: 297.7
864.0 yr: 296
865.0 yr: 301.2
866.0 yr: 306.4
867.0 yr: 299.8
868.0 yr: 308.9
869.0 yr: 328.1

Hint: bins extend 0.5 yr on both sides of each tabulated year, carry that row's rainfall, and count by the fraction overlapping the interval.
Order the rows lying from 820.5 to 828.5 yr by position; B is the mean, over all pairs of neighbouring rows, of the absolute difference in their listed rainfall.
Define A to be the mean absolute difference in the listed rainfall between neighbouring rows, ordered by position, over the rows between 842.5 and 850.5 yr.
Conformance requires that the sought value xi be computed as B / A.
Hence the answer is 0.56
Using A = 9.0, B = 5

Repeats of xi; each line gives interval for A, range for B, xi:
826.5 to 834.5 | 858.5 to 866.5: 0.60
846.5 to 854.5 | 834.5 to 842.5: 1.22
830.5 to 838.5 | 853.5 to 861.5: 0.69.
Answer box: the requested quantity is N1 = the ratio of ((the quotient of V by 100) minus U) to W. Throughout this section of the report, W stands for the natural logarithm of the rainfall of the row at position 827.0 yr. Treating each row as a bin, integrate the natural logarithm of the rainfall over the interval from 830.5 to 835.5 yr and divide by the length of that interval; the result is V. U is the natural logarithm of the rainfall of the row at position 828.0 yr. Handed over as -0.98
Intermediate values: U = 5.9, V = 5.85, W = 5.91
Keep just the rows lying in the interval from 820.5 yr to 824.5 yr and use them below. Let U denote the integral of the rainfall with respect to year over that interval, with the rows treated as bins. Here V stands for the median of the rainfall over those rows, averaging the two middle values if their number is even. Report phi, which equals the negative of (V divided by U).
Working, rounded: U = 1433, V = 359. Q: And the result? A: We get -0.250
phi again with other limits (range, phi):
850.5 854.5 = -0.249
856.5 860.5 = -0.251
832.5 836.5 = -0.251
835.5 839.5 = -0.253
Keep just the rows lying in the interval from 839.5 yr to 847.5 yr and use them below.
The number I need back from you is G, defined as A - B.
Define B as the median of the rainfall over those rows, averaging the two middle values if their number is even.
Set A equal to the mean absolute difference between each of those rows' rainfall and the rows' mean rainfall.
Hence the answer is -179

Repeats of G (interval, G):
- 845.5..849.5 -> -194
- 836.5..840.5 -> -292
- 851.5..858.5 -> -290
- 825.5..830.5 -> -362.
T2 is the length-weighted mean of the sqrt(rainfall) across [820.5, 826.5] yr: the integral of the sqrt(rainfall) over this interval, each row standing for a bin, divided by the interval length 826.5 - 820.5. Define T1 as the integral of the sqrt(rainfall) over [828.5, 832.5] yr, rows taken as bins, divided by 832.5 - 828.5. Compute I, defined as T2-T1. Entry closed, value 0.0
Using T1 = 19.0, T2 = 19.0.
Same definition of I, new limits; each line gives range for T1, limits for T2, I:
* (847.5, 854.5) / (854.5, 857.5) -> 1.7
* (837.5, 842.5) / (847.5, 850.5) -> -1.7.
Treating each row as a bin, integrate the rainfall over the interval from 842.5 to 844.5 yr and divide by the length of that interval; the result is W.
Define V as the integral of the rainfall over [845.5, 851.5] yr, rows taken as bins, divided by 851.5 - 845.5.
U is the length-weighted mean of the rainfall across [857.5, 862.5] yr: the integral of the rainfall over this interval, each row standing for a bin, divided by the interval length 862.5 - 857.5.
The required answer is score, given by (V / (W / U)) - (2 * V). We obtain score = -101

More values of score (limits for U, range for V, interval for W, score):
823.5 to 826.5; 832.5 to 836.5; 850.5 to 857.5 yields -249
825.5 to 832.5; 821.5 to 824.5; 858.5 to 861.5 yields -308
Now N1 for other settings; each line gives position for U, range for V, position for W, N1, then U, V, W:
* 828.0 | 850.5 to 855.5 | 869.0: -1.00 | 5.9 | 5.64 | 5.79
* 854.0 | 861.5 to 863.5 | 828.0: -0.96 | 5.7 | 5.72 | 5.88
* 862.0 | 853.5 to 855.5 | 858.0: -0.99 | 5.7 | 5.70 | 5.75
